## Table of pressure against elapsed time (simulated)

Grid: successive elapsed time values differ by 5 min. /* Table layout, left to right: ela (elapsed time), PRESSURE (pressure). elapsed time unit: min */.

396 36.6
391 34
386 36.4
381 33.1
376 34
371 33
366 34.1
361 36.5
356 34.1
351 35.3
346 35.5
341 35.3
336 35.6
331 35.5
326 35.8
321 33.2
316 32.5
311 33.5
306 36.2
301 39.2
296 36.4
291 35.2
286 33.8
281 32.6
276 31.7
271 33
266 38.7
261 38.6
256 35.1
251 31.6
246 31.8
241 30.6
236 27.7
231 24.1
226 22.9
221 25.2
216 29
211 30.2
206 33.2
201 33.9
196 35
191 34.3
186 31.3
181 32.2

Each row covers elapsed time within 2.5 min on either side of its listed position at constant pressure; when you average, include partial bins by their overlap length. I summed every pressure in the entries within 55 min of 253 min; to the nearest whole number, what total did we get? 711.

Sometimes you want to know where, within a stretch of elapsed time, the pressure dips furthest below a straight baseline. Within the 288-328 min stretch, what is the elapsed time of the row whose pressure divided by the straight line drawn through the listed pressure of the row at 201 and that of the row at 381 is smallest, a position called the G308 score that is 316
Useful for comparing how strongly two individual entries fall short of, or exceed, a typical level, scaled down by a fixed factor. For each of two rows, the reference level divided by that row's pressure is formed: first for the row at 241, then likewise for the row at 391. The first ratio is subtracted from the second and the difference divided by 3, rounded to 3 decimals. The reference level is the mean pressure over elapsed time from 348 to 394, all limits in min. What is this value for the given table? -0.038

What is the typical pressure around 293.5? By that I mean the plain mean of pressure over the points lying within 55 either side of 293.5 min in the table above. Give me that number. 34.6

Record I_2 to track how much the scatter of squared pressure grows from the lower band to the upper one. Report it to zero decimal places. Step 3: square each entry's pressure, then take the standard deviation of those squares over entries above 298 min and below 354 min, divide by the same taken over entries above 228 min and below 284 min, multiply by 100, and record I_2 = 47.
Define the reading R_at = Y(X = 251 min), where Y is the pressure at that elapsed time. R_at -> 31.6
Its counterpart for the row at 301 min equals 39.2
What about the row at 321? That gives 33.2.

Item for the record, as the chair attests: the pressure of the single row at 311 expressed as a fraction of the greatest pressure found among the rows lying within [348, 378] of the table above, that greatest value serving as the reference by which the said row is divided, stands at 0.918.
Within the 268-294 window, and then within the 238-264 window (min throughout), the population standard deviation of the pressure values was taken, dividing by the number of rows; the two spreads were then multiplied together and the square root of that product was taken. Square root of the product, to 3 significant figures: 1.87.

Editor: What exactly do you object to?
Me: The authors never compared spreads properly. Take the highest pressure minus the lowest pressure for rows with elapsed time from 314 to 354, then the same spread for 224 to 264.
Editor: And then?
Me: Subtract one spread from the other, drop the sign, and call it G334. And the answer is 12.4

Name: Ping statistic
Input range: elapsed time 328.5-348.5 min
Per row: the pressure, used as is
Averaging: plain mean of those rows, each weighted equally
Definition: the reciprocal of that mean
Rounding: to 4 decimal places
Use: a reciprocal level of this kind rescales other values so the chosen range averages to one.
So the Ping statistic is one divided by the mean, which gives 0.0282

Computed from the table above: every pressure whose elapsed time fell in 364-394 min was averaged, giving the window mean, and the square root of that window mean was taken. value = 5.84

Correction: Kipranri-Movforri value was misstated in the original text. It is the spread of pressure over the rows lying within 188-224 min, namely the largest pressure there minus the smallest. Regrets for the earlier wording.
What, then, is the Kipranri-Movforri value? 10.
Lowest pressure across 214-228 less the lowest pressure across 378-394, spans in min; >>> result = -10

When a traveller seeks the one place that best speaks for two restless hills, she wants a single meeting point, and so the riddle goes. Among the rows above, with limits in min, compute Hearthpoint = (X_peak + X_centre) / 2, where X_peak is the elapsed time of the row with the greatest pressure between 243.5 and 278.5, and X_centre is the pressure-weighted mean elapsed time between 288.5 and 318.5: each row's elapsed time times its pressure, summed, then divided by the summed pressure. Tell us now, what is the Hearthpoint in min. 284.6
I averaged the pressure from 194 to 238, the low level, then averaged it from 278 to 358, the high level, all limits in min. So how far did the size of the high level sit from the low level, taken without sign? 6.0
